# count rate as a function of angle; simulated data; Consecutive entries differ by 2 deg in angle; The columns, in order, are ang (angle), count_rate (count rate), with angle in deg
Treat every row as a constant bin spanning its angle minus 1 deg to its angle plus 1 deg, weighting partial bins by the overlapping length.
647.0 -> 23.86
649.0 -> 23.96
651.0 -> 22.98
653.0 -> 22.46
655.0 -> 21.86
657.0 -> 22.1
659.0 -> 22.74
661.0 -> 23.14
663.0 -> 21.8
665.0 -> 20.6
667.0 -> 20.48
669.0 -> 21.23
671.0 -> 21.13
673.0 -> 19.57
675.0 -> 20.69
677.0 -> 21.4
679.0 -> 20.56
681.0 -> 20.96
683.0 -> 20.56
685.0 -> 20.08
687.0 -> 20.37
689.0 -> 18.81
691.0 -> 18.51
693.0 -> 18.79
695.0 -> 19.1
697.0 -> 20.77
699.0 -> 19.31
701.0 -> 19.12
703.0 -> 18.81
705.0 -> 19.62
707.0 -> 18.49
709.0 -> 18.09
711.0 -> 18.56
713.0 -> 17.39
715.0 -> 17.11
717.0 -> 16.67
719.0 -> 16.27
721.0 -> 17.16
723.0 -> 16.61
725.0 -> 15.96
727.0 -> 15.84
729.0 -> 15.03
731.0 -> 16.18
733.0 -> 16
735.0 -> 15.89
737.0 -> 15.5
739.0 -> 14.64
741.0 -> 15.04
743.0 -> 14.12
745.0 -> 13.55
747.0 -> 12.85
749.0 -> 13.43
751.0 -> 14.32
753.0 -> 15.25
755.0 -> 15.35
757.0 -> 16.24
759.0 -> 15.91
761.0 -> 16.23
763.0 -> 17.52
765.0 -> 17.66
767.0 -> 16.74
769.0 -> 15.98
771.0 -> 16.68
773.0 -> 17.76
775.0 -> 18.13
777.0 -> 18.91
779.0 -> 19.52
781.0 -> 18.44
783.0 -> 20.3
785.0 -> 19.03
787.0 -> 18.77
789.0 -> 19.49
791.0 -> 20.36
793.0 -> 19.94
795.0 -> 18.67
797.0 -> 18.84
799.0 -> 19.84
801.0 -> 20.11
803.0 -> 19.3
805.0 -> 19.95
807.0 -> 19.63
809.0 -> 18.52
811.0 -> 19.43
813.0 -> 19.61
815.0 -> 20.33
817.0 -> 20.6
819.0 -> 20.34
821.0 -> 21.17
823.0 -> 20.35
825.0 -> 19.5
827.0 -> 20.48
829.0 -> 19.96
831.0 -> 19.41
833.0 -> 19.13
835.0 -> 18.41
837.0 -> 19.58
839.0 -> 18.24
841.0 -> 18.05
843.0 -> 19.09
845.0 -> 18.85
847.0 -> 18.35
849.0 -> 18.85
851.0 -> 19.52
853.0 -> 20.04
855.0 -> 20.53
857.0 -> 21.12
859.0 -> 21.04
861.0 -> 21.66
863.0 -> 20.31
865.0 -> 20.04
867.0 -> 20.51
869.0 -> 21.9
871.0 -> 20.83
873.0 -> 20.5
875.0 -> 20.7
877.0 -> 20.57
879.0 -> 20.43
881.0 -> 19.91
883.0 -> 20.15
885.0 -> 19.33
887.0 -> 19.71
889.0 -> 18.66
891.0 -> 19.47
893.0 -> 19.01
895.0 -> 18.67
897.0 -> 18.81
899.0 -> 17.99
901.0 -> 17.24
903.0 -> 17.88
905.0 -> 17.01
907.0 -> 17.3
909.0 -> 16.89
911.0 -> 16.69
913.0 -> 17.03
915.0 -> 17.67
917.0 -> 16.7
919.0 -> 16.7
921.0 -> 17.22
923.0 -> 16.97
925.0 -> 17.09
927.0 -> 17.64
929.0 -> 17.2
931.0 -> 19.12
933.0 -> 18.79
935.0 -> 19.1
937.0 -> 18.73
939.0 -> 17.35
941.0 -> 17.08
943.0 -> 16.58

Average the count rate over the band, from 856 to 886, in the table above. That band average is 20.6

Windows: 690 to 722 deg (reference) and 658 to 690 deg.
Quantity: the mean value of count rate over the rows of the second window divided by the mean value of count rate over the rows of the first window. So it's 1.14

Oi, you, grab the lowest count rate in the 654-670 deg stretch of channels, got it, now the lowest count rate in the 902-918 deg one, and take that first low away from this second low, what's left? -3.8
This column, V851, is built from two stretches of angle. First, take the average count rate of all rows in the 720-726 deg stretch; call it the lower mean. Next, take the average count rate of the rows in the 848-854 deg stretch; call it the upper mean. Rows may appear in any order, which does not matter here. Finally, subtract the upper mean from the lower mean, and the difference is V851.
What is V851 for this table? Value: -3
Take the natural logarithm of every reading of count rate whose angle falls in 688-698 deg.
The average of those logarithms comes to 2.95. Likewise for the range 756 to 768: 2.82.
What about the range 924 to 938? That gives 2.90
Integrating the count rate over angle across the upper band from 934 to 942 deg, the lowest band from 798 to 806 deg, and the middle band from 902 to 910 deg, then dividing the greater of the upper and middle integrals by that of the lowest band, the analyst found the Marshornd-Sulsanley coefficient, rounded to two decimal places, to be 0.91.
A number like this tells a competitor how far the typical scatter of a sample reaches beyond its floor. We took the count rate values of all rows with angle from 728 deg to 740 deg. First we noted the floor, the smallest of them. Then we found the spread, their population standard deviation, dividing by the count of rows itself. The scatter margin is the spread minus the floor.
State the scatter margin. -14.1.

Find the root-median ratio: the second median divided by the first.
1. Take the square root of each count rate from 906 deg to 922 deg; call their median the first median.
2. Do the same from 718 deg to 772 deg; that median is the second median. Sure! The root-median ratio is 0.969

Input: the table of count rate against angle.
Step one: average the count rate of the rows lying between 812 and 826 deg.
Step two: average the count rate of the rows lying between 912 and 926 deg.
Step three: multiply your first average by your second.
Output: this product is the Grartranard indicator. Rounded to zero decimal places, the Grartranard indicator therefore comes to 346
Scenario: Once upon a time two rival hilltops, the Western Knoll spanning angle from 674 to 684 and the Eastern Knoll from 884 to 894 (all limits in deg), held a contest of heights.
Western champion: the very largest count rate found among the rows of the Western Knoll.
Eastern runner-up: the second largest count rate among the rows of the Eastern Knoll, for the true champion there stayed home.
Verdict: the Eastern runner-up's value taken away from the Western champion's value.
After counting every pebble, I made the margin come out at 1.9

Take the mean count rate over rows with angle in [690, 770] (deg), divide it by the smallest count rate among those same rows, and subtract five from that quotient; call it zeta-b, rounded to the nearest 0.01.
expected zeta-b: -3.71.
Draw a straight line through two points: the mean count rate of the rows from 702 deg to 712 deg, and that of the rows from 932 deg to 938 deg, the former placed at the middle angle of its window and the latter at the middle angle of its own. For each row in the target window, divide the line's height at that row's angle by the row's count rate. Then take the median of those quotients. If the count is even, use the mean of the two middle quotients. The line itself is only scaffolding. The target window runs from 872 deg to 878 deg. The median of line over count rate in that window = 0.92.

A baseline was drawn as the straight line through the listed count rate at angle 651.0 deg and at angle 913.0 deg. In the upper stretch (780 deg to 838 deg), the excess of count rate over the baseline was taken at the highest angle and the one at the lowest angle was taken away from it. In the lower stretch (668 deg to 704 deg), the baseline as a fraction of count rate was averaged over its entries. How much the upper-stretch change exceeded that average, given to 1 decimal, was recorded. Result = 1.3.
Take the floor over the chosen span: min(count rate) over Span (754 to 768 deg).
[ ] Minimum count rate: 15.35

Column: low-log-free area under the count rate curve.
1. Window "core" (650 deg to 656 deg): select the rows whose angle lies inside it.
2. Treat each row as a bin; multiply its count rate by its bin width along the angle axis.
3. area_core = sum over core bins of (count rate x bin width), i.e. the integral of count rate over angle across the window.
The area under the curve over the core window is 135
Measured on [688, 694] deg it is 112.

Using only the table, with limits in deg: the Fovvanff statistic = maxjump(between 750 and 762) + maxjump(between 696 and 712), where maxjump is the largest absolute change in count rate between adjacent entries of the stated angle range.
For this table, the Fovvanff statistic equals 2.4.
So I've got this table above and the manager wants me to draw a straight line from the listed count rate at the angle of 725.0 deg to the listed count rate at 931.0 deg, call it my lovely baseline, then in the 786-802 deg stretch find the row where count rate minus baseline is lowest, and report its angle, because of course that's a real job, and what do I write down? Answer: 795.0 deg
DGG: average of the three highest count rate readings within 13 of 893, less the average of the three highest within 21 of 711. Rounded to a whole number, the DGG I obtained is 0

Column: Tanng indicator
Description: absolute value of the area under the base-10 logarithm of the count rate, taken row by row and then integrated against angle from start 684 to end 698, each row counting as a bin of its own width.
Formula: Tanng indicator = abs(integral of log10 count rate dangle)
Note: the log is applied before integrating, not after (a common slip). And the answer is 18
